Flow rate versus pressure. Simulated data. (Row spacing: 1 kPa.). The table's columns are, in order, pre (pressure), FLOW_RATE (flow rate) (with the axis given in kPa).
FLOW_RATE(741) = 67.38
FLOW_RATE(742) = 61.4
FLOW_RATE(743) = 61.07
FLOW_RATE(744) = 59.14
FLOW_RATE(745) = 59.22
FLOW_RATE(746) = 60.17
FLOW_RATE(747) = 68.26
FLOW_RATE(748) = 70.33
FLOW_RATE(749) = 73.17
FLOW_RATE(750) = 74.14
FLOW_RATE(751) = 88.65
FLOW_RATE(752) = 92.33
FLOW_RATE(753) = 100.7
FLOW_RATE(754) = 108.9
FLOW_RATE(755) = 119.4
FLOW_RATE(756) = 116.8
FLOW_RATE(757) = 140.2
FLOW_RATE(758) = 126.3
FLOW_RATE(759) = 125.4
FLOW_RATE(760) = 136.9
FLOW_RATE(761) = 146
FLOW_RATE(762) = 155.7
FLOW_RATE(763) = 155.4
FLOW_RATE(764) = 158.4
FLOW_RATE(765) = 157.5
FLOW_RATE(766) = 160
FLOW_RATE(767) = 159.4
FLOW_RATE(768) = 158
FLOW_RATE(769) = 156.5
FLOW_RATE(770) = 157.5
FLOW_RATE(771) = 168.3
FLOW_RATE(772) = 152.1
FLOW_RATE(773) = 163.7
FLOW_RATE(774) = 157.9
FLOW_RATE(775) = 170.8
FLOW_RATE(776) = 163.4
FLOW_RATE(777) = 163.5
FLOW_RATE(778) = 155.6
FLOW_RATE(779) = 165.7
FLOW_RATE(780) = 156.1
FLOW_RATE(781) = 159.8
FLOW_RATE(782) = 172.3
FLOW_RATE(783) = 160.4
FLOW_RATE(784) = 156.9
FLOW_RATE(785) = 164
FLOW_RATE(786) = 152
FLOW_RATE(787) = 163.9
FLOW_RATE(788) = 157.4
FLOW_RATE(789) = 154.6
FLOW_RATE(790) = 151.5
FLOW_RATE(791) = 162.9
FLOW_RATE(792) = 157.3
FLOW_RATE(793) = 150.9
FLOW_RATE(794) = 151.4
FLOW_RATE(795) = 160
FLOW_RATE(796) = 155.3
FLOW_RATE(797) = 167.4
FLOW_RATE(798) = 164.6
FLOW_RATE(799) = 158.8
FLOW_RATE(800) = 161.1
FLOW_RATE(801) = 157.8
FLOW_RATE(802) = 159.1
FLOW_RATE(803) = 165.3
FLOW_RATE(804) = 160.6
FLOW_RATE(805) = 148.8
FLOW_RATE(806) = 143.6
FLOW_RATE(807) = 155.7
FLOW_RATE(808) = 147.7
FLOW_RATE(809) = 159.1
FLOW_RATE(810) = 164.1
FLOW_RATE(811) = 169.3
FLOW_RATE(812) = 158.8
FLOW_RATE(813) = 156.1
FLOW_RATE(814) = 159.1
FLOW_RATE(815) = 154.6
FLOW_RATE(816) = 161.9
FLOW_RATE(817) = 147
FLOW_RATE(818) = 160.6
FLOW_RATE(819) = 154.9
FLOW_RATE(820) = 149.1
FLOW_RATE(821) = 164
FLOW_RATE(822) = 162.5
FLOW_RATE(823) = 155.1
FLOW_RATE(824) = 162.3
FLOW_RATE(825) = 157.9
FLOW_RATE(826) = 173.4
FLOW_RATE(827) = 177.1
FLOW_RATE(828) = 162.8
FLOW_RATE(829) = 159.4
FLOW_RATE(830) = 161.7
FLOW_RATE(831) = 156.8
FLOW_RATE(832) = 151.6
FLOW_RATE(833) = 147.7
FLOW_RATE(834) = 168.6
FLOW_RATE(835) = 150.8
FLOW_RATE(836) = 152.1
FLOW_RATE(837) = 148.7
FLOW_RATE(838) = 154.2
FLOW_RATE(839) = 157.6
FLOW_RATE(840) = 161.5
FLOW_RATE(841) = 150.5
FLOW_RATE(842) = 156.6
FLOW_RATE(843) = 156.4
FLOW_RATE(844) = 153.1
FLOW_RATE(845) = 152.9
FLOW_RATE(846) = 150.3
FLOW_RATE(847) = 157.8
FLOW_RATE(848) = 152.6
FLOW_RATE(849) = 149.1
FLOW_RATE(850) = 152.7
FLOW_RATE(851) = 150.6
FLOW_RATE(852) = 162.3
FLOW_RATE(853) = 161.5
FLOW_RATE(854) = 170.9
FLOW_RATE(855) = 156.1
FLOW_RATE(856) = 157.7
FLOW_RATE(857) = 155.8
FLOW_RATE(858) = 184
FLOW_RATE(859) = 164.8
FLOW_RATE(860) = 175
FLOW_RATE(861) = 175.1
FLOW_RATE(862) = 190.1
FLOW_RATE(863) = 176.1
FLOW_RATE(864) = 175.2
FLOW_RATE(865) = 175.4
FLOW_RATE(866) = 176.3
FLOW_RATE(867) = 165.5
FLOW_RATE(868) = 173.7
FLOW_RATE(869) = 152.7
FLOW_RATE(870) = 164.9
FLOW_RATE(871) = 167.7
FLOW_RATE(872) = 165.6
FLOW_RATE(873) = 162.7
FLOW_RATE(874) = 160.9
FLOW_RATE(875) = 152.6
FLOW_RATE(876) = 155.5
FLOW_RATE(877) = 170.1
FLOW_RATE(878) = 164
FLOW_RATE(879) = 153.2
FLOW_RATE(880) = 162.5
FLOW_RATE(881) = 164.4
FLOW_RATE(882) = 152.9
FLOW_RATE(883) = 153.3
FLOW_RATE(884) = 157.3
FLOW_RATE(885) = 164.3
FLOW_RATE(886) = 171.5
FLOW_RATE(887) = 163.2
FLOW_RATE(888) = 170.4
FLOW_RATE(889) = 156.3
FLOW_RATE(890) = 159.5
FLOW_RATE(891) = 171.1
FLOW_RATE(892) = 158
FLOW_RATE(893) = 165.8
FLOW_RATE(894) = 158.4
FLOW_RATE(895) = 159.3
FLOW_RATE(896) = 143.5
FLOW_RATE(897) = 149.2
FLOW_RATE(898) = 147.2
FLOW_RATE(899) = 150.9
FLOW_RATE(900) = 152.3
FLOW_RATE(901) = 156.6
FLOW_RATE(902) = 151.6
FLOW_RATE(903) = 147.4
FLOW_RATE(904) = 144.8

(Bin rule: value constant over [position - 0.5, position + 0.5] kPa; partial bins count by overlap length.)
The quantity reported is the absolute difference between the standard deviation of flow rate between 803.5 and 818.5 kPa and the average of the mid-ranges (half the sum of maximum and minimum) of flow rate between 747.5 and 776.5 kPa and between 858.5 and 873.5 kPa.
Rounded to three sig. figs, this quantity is 139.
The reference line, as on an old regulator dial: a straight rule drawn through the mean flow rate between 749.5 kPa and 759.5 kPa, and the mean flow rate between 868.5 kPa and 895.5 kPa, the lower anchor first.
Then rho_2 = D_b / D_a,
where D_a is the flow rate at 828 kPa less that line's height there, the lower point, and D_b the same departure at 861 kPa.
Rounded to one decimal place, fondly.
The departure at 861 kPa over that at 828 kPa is 0.9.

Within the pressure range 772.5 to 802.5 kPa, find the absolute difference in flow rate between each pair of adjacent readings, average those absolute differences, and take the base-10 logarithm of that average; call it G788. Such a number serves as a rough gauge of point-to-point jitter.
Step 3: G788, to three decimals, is 0.825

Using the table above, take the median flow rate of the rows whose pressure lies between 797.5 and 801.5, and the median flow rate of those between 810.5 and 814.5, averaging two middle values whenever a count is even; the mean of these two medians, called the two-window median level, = 159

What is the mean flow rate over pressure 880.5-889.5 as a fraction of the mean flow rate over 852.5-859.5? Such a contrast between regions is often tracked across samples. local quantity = 0.98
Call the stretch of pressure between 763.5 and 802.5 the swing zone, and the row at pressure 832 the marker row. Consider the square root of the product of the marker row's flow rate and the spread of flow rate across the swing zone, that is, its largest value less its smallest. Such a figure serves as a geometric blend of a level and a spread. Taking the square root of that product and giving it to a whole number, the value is 57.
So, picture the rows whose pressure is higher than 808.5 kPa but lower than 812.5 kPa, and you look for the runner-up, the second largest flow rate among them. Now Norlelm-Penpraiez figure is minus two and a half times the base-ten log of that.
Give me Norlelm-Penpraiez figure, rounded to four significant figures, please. -5.538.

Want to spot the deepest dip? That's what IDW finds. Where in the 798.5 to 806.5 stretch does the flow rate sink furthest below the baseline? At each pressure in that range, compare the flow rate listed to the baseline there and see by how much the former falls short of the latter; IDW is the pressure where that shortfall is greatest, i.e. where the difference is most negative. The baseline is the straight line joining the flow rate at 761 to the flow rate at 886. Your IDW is 806 kPa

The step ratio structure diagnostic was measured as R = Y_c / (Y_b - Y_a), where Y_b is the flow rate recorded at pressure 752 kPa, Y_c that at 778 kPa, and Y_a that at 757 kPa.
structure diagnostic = -3.3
